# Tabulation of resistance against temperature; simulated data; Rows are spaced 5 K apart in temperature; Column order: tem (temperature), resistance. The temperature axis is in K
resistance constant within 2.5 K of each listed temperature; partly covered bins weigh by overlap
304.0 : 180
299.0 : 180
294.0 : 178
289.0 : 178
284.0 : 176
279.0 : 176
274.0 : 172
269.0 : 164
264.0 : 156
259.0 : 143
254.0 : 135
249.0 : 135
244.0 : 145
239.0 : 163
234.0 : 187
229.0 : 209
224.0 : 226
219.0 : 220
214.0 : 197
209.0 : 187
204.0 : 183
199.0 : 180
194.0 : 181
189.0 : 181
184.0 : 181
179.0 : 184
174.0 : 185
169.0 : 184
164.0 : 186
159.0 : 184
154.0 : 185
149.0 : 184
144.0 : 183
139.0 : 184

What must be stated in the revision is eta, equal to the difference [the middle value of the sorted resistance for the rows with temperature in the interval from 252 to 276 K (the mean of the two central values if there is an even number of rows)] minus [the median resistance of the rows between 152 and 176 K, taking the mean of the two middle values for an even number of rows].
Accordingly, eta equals -29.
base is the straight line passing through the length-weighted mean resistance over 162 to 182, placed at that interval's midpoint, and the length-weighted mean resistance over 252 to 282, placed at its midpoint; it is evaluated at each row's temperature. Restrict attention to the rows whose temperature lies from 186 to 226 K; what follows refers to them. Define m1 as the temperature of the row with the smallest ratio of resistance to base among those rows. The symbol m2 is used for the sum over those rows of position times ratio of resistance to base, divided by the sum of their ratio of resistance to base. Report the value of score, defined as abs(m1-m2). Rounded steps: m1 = 189.0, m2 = 207.6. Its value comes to 18.6 K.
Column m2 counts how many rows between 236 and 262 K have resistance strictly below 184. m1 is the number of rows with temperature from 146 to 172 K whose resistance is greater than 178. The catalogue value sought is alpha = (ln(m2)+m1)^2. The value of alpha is 44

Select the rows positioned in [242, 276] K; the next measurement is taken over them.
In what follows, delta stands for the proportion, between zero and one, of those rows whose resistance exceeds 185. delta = 0.0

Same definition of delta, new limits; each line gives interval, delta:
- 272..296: 0.0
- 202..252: 0.6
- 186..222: 0.4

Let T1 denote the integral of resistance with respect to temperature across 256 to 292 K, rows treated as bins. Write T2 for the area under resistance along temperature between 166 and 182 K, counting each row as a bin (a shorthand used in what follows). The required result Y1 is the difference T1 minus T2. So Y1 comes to 3033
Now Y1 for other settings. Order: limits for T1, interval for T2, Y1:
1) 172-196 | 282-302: 815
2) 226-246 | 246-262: 1345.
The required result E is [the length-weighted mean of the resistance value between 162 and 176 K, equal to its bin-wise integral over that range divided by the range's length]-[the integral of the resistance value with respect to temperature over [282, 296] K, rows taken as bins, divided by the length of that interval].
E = 8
